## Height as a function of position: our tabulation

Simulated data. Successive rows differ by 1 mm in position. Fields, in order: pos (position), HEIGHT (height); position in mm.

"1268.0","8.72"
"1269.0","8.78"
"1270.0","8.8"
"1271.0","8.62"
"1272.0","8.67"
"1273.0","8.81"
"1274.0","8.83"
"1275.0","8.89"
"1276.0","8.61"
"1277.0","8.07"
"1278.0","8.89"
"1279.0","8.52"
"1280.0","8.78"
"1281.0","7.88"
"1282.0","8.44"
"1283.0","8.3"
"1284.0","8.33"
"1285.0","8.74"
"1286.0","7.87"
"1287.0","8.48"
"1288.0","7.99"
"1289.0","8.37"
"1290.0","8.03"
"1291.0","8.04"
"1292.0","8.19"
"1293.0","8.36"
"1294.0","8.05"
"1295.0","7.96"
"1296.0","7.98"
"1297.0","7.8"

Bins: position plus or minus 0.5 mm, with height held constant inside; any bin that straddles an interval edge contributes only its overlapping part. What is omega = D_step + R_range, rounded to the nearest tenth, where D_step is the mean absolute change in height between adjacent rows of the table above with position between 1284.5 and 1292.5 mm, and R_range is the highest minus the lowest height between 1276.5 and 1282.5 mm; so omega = 1.4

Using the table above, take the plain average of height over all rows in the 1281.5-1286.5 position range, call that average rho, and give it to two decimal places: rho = 8.34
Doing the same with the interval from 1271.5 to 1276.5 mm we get 8.76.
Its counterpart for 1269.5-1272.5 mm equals 8.70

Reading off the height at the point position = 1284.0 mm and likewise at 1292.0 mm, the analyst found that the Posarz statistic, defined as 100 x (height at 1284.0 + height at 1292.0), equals 1652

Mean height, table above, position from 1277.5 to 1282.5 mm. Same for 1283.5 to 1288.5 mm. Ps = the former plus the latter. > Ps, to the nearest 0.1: 16.8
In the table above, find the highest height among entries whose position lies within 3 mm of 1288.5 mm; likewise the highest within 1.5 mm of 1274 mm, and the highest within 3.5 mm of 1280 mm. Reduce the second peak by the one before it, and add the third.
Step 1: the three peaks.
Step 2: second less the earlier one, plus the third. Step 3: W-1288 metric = 9.30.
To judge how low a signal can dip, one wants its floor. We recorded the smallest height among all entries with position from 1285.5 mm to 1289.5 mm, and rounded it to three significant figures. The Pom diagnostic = 7.87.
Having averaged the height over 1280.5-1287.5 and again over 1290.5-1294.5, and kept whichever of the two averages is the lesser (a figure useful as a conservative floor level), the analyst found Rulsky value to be 8.2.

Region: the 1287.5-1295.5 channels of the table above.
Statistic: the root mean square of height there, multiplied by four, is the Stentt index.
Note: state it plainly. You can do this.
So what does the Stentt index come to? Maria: 32.5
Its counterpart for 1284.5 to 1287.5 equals 33.5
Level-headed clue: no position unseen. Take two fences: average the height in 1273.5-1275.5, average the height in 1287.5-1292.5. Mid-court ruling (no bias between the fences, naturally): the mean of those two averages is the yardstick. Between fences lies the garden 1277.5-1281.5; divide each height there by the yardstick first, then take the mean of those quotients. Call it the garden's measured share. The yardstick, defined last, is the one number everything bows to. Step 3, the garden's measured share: 1.00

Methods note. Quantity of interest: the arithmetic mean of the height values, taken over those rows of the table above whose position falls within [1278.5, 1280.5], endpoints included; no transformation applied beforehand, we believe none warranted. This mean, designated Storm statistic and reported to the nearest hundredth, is 8.65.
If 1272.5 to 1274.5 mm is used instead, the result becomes 8.82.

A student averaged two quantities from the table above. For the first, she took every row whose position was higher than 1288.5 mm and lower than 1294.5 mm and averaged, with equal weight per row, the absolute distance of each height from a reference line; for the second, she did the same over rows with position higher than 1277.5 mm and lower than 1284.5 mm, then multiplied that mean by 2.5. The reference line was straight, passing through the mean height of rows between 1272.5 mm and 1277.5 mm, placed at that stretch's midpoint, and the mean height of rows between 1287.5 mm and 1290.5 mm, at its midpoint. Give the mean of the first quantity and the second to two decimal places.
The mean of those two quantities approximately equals 0.32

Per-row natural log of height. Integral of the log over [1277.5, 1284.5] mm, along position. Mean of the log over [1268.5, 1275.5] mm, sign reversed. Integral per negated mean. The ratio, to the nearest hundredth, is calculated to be -6.88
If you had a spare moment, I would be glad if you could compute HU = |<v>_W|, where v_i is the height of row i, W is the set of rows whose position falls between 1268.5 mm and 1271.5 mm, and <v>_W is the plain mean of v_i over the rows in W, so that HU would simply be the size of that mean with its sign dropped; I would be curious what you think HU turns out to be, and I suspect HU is 8.73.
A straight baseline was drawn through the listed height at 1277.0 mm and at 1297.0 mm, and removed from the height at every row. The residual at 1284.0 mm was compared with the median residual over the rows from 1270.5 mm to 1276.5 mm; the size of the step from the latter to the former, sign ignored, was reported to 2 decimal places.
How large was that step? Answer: 0.25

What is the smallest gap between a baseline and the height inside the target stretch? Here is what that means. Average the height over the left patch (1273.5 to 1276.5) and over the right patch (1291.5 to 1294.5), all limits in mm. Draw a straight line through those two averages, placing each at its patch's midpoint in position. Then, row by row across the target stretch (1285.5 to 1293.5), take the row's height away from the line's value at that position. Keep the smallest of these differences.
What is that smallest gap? -0.16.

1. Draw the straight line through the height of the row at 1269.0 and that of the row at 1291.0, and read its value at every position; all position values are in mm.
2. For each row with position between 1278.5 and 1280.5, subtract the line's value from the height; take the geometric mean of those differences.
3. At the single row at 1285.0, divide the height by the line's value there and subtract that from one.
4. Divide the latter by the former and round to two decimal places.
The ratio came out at -0.36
